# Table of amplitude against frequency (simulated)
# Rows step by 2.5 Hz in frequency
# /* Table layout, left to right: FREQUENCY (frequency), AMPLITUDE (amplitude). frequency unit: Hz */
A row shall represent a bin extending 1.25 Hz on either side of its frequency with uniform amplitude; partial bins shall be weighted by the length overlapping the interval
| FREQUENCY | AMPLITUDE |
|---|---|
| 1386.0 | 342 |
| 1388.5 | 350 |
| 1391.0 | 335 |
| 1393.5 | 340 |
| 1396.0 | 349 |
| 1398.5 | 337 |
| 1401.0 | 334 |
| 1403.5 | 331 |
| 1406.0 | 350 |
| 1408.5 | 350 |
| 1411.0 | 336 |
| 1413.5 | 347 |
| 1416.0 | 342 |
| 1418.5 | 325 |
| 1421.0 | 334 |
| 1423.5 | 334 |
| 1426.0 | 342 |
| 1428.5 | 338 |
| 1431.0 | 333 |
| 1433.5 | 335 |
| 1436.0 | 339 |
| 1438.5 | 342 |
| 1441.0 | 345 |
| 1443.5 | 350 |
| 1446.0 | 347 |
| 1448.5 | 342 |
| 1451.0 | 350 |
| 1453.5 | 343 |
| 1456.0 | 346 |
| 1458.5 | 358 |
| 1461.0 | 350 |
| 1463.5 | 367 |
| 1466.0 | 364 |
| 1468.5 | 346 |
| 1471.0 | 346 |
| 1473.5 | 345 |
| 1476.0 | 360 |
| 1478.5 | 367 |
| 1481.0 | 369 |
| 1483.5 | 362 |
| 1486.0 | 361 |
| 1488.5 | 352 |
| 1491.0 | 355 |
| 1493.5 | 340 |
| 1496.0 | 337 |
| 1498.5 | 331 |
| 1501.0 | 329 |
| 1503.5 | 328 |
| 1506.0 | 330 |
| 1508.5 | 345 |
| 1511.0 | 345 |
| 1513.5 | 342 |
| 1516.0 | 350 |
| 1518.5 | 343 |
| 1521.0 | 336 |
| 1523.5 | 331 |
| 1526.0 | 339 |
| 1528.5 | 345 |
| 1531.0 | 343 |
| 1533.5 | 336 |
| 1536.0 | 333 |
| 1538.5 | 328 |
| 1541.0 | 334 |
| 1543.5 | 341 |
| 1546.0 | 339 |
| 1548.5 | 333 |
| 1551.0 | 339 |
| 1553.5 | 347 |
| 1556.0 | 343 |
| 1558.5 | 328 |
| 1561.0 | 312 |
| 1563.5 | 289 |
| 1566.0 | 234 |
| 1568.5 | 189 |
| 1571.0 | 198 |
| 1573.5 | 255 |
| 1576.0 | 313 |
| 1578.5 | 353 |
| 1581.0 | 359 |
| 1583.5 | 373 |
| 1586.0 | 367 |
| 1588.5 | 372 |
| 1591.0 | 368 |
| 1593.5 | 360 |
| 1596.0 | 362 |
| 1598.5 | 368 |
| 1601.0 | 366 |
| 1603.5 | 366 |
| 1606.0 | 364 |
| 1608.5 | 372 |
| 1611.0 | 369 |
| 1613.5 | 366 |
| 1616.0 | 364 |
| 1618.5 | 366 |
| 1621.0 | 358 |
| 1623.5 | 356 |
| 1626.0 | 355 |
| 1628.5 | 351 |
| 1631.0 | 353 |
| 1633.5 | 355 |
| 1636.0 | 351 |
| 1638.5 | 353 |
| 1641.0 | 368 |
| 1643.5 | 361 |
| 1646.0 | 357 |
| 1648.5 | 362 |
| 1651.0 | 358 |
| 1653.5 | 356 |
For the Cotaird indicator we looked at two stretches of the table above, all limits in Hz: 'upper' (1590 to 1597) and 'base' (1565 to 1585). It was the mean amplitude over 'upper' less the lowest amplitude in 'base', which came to 174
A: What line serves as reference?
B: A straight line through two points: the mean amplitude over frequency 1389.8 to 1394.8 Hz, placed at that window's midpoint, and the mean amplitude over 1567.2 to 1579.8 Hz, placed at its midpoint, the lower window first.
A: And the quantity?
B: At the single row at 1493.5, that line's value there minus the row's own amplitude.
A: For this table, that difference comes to -45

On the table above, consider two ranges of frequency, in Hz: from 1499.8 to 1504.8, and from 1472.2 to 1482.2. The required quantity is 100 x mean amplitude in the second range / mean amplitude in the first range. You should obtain 110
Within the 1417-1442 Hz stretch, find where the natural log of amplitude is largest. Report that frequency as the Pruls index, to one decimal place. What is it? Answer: 1441.0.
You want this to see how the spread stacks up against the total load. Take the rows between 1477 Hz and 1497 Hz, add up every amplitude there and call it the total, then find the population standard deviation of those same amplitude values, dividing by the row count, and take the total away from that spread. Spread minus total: -2832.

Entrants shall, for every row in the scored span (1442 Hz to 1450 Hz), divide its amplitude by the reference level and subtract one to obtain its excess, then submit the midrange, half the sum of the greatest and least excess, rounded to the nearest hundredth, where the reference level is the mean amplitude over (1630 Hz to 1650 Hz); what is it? -0.03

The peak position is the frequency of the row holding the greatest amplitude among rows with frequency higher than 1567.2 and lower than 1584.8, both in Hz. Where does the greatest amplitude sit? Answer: 1583.5 Hz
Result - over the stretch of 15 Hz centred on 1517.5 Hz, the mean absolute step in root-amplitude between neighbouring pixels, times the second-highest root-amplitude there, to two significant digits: 3.0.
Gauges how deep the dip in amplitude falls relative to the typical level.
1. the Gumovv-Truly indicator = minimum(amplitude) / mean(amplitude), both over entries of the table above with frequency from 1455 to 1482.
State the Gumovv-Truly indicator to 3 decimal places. 0.969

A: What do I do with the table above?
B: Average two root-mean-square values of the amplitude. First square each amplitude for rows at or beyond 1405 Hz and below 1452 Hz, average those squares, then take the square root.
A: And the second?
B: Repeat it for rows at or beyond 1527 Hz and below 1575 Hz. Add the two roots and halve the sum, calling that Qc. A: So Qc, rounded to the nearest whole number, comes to 327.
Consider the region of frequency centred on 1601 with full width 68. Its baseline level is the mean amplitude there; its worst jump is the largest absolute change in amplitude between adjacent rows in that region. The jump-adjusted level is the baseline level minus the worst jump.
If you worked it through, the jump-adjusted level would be 286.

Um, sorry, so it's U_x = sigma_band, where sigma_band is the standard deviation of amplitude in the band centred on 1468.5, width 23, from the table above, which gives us 9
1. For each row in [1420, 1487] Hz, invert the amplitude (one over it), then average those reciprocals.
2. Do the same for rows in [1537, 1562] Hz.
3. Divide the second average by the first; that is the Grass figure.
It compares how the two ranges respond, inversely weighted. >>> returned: 1.04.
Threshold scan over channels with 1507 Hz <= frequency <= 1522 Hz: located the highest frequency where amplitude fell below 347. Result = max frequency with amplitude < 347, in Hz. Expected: 1521.0 Hz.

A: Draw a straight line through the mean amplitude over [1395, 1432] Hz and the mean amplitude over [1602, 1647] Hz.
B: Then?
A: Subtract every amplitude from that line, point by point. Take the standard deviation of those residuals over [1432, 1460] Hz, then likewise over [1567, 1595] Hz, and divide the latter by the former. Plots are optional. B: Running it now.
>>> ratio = 12.6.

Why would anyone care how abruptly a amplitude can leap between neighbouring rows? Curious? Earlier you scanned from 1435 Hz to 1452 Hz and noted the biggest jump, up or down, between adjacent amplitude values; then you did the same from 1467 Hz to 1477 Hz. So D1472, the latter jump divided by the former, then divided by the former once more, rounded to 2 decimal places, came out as 0.23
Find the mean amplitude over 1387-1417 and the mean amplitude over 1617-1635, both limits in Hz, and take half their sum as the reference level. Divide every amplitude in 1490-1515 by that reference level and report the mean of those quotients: 0.97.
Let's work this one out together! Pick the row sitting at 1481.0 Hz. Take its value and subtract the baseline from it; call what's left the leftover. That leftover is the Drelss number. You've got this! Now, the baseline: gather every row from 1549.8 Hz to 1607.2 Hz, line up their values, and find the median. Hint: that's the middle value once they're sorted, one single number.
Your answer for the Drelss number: 16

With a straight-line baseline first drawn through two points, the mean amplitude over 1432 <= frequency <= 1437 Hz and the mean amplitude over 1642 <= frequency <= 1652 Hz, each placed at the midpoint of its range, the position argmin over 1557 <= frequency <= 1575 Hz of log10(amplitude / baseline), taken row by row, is 1568.5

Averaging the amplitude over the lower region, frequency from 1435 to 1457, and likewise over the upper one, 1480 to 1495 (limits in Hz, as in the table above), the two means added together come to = 701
